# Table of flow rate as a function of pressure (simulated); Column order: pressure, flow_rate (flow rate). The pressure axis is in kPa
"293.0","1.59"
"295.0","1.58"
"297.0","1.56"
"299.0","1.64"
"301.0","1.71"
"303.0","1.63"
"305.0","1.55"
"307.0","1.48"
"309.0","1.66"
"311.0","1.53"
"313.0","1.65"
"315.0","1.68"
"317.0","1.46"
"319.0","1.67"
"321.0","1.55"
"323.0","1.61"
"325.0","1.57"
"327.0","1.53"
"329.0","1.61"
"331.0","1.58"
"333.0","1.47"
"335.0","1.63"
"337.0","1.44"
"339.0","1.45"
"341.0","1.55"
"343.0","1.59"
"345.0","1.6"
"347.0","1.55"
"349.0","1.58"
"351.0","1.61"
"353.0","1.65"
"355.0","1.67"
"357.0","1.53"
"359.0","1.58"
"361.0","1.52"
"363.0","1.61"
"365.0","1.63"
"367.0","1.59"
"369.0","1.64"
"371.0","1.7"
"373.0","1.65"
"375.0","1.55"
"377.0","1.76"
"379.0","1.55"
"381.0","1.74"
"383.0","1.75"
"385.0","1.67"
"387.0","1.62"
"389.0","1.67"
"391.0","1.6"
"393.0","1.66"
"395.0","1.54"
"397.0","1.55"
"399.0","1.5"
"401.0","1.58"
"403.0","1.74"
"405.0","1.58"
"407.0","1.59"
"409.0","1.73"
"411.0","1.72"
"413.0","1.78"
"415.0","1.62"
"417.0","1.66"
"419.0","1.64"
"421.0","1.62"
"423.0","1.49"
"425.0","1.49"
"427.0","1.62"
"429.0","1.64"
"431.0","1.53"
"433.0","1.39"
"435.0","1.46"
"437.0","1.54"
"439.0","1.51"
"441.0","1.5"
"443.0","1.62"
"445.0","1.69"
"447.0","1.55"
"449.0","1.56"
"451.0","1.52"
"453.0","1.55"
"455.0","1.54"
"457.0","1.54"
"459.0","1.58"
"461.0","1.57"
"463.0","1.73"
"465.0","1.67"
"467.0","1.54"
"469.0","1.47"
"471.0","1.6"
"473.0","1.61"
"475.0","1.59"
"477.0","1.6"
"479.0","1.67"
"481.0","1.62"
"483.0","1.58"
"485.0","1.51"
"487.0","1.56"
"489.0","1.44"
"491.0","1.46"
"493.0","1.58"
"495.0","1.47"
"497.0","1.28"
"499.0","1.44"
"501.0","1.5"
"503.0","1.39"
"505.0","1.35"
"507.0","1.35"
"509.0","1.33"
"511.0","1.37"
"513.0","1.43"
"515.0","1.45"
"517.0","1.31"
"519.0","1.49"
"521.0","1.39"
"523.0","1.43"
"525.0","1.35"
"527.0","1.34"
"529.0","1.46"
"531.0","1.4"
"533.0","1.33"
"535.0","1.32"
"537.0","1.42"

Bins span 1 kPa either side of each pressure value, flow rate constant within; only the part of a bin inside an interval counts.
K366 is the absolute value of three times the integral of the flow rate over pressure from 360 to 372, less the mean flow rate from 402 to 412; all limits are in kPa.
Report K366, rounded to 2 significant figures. 56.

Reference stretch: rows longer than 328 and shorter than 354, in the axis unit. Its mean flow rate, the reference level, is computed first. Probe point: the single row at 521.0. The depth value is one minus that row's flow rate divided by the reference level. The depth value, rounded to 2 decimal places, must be 0.11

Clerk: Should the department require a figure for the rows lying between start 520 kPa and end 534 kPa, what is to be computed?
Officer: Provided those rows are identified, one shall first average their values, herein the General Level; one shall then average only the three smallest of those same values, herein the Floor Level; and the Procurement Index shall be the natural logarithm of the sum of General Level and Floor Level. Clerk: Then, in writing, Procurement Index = 1.00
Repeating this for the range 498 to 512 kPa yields 1.01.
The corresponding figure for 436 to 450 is 1.13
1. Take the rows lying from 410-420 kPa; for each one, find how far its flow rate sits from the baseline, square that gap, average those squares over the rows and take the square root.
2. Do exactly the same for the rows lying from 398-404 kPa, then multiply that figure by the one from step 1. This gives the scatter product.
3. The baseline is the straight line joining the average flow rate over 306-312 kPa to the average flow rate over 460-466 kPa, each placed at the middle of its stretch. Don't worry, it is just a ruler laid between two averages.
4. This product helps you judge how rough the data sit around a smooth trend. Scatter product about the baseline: 0.008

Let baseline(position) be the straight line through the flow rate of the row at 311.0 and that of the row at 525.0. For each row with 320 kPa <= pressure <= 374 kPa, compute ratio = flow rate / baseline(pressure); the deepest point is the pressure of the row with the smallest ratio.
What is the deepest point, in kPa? 337.0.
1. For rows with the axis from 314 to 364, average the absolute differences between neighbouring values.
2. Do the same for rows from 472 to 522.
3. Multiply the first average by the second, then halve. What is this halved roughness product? 0.0030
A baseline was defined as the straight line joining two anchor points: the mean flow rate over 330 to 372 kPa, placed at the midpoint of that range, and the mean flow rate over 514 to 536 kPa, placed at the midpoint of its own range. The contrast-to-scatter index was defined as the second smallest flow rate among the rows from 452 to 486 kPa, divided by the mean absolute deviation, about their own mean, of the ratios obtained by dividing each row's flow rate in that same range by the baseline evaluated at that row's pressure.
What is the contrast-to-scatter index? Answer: 42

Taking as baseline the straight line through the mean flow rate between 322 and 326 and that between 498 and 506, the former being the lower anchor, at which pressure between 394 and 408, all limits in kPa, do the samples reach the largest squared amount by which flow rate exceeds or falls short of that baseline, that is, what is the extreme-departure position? 403.0 kPa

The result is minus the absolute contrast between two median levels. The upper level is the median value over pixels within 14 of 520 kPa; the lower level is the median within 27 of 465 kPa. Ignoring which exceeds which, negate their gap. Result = -0.18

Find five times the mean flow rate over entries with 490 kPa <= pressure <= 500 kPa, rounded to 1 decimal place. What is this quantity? 7.2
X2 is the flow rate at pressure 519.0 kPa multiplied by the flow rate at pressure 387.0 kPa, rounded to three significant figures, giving 2.41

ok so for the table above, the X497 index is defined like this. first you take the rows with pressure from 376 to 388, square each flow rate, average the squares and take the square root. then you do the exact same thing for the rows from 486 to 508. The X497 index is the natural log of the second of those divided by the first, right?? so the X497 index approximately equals -0.156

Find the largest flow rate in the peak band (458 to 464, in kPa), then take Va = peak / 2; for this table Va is 0.865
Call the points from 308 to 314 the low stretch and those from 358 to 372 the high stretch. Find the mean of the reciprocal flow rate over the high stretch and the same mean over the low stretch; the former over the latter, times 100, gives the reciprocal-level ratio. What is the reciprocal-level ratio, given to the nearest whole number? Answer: 100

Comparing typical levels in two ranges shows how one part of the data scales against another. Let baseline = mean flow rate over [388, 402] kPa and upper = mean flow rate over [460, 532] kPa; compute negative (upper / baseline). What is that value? -0.93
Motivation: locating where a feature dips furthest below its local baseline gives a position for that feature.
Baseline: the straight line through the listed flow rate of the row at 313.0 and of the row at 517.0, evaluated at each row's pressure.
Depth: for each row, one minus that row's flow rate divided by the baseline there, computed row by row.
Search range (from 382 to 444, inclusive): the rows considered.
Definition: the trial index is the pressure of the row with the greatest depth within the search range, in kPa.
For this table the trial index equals 433.0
